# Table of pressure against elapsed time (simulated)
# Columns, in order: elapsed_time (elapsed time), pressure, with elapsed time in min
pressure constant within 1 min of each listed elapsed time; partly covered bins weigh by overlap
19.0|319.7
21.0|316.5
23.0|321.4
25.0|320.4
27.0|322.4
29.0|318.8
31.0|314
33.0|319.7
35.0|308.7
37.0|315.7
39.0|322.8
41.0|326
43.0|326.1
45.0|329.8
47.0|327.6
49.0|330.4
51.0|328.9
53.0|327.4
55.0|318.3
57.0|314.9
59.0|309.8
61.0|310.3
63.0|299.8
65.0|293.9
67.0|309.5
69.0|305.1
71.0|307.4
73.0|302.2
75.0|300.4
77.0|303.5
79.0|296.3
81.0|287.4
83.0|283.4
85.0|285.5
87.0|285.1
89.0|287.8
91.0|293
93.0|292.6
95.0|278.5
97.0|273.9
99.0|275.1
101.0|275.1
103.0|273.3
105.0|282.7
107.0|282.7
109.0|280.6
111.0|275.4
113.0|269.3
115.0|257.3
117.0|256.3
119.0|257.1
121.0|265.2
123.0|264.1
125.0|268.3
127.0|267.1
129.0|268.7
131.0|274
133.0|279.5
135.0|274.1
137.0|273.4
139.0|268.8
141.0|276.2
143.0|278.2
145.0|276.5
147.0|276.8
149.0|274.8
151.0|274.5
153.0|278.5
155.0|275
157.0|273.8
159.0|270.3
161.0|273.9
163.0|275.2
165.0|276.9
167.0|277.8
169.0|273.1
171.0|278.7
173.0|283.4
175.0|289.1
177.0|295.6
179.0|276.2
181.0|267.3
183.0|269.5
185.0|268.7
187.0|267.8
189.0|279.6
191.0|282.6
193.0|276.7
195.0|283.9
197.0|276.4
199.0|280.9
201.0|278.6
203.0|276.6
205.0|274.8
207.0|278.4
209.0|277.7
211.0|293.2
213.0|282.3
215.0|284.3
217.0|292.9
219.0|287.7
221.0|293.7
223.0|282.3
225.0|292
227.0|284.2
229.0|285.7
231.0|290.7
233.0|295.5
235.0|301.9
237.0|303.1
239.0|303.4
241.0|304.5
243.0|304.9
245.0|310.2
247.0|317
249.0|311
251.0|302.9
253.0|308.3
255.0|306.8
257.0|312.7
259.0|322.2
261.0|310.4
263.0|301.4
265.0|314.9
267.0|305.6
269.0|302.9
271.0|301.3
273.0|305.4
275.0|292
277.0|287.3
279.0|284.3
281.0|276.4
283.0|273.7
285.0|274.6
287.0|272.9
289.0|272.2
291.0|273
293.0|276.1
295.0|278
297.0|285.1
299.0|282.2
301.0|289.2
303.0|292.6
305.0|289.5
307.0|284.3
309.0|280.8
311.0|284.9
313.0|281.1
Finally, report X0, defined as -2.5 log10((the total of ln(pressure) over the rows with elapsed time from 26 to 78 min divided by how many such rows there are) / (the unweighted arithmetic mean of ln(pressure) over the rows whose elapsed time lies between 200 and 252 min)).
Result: -0.014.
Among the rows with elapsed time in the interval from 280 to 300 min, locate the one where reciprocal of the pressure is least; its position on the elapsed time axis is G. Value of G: 297.0 min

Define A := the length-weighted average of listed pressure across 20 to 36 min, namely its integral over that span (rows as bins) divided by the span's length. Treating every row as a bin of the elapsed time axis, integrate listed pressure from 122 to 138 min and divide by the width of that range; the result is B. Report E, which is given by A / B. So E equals 1.17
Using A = 318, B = 271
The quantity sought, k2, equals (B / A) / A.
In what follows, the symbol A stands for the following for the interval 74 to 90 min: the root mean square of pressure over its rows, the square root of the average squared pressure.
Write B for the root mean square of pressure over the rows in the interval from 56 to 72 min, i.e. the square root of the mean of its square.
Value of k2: 0.0036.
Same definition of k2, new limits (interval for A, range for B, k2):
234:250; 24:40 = 0.0034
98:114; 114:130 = 0.0034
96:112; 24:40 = 0.0041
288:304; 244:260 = 0.0039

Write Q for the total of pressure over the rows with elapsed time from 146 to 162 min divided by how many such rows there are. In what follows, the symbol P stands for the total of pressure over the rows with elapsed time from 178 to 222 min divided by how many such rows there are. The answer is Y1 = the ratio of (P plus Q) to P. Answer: 1.98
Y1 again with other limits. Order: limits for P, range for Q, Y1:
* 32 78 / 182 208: 1.88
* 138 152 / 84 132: 2.00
